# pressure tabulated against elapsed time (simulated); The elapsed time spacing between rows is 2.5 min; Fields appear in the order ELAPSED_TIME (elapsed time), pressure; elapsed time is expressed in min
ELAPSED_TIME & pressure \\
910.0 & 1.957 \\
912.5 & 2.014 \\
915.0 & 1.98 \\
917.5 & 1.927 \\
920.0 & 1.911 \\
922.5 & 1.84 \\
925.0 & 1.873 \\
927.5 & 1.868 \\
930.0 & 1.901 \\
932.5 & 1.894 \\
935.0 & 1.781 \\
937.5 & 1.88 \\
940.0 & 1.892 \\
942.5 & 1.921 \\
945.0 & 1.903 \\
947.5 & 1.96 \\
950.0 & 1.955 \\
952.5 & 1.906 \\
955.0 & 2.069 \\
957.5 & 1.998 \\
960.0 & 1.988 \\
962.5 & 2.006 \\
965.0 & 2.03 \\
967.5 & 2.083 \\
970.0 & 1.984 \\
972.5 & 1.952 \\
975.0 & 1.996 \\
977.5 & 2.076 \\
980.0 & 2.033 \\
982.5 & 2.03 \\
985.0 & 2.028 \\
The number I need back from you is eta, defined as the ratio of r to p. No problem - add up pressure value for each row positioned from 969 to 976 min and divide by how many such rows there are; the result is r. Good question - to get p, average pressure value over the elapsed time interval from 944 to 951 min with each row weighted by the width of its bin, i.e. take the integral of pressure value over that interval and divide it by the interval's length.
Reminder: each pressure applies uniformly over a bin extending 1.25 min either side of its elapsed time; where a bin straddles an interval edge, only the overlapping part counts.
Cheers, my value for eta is 1.019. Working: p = 1.94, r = 1.98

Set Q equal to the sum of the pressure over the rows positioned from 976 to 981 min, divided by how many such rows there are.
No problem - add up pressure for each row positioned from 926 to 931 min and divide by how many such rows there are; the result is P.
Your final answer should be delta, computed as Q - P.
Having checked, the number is 0.17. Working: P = 1.88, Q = 2.05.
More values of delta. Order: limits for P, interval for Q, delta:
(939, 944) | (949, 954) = 0.02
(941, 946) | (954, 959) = 0.12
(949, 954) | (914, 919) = 0.02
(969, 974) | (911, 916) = 0.03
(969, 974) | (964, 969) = 0.09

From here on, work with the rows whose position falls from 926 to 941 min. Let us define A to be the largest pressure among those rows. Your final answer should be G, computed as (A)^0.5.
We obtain 1.38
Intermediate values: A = 1.901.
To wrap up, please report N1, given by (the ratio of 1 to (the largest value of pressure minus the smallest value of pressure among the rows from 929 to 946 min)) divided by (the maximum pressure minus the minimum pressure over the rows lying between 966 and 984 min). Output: 55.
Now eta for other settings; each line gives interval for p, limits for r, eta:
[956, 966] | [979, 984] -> 1.012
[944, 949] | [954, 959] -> 1.051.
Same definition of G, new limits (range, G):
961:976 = 1.44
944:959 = 1.44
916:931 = 1.39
